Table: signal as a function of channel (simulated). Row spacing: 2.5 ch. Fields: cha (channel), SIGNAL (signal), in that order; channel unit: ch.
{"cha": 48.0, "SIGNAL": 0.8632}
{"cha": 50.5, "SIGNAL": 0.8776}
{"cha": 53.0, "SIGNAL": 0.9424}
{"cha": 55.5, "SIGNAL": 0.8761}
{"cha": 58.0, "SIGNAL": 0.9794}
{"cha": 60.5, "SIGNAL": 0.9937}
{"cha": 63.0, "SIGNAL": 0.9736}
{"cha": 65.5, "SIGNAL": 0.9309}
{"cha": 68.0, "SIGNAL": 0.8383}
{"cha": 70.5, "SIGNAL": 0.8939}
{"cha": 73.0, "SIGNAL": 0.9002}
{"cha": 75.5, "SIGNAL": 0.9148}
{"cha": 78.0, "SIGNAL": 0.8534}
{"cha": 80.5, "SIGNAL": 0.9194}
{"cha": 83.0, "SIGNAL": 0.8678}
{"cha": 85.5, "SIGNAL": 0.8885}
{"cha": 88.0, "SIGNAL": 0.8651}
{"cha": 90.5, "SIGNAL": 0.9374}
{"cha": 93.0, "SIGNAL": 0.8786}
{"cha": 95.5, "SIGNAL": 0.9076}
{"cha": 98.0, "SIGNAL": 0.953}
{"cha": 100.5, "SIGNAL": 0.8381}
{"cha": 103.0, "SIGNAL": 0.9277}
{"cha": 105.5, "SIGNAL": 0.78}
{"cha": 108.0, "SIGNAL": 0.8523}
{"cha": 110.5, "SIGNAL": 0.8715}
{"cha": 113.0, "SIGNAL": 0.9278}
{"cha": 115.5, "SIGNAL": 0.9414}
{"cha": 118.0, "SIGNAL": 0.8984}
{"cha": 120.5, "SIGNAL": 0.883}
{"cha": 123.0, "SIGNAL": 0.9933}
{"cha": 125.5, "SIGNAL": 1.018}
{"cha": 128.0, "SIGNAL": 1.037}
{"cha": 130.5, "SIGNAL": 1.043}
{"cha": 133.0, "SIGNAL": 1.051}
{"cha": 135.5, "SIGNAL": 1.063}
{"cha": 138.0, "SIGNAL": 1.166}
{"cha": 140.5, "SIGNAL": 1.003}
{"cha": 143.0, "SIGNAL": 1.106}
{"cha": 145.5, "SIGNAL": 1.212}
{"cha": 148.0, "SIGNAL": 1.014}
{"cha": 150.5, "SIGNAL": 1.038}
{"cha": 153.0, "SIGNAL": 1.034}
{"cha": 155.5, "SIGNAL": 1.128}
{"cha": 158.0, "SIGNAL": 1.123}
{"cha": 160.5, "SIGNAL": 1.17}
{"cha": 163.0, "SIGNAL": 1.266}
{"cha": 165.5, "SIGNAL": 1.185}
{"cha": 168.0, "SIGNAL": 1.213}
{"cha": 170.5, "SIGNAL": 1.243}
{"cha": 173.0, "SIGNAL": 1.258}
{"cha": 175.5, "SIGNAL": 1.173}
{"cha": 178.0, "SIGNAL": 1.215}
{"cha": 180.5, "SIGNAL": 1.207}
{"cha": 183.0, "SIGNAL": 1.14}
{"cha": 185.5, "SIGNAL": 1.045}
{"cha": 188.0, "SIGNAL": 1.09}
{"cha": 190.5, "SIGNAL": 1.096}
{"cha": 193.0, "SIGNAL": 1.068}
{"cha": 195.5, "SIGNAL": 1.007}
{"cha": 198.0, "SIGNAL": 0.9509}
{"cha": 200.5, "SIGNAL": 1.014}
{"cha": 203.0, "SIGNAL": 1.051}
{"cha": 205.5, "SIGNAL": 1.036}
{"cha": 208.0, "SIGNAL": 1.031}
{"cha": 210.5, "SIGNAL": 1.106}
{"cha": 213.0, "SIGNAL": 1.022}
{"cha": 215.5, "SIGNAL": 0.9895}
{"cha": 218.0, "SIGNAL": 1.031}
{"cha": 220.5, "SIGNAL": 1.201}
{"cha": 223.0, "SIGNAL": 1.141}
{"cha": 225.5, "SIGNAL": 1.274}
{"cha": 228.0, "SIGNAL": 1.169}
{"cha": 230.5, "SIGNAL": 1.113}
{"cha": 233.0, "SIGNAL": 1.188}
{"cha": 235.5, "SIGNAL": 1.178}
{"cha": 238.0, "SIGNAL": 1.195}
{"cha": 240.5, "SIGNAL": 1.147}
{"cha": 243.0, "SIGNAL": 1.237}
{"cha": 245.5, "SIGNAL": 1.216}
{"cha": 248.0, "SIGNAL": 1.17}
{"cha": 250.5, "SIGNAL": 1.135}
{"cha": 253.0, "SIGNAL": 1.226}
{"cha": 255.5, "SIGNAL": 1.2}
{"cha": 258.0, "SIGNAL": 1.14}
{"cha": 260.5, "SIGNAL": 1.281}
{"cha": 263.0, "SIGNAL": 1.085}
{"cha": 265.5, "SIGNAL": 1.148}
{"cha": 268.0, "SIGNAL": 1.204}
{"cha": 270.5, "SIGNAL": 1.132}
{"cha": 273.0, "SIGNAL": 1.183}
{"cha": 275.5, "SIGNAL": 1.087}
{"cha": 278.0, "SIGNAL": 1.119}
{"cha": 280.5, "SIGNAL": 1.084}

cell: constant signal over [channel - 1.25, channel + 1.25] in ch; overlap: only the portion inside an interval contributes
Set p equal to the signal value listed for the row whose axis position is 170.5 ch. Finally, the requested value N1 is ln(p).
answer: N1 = 0.22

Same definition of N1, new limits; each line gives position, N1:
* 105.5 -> -0.25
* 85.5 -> -0.12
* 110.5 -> -0.14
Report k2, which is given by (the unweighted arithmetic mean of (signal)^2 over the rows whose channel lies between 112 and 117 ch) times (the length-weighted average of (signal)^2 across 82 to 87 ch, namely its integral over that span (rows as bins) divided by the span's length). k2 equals 0.67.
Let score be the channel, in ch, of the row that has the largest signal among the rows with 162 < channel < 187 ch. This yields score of 163.0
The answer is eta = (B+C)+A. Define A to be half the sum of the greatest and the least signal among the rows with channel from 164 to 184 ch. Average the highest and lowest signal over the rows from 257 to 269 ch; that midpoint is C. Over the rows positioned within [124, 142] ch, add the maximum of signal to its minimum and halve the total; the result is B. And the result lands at 3.47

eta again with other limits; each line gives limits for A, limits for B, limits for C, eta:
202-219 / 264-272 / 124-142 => 3.30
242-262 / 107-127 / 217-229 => 3.30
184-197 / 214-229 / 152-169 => 3.33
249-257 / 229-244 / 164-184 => 3.55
